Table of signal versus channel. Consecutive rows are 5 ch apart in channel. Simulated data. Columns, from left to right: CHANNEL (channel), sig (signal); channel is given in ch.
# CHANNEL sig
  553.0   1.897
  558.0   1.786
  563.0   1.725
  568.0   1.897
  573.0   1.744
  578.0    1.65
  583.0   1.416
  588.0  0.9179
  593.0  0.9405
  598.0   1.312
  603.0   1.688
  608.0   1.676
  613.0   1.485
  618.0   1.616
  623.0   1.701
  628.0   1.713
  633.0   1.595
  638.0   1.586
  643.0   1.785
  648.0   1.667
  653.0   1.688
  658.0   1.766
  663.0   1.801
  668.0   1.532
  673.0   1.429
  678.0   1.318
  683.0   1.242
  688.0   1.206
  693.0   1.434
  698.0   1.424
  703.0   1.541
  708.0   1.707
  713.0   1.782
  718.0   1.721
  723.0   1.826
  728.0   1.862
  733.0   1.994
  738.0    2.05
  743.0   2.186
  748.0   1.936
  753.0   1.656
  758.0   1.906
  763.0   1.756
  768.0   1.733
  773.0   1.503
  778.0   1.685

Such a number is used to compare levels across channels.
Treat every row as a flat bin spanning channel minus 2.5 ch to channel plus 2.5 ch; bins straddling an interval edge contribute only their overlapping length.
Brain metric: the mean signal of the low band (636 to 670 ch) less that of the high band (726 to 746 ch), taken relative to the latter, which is -0.16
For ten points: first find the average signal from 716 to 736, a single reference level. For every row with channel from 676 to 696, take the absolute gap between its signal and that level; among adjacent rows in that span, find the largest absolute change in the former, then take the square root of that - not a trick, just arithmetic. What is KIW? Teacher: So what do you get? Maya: 0.477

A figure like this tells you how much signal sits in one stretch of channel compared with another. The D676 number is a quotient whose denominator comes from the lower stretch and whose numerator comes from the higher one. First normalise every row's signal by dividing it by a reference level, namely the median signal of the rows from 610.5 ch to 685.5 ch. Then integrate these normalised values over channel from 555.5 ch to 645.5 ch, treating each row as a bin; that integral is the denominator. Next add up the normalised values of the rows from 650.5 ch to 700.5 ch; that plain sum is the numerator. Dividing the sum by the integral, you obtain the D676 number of 0.11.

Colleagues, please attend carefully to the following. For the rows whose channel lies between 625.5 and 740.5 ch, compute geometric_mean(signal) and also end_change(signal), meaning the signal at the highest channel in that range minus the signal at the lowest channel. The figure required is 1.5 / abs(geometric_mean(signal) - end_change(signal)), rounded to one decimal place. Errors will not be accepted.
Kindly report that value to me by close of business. 1.2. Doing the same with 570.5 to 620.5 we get 1.0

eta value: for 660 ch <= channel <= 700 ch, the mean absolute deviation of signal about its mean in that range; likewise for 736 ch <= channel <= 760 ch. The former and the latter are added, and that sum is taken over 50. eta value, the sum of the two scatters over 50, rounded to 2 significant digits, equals 0.0053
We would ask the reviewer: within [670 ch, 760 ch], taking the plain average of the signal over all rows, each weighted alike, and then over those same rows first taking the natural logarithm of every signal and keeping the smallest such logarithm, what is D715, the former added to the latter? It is 1.9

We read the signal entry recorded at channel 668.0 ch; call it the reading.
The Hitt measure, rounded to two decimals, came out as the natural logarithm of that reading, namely 0.43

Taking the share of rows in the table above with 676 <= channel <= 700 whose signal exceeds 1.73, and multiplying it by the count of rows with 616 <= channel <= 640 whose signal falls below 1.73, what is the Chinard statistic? 0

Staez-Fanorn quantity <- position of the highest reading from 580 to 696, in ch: 663.0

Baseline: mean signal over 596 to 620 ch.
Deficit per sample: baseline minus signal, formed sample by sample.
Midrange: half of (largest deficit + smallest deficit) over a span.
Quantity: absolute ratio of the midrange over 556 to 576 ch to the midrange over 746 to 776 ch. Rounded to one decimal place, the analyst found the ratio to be 1.6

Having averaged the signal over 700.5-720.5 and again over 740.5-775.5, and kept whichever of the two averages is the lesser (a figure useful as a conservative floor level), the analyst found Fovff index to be 1.69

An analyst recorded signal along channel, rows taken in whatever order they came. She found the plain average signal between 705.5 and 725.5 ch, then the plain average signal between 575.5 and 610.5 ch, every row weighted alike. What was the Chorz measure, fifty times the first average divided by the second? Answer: 64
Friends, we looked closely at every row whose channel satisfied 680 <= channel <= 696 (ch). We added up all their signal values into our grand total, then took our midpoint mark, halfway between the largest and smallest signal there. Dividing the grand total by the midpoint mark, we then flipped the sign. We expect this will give -2.94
